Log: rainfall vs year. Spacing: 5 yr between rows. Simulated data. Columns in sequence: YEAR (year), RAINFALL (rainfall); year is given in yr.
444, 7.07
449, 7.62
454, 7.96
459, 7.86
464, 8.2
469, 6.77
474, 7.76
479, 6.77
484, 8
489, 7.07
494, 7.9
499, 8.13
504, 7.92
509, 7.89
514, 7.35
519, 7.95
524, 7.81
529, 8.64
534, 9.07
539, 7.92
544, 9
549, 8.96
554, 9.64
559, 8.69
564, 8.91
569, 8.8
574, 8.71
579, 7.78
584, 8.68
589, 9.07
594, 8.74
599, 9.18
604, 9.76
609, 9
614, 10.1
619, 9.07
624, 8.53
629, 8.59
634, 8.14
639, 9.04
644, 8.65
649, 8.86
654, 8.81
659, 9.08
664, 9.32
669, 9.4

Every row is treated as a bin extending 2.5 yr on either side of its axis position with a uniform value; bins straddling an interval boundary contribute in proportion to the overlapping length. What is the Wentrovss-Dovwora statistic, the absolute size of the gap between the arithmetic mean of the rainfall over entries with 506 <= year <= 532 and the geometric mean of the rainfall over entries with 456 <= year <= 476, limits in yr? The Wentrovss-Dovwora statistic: 0.3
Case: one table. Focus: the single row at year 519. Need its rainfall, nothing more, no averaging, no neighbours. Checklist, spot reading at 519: 7.95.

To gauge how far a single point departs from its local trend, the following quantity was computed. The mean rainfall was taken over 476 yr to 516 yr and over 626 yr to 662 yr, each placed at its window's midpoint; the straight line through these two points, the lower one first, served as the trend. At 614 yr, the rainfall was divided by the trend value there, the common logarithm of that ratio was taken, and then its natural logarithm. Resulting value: -2.6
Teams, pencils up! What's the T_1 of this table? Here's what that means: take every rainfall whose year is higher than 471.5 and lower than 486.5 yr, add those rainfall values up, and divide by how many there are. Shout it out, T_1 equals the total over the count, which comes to 7.5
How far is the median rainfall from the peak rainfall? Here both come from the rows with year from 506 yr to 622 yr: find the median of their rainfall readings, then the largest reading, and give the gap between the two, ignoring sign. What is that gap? 1.3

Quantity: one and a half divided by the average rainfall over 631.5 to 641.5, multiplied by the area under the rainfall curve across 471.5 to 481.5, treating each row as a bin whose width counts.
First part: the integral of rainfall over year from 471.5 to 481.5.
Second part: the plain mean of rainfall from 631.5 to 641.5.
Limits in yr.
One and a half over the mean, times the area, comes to 12.7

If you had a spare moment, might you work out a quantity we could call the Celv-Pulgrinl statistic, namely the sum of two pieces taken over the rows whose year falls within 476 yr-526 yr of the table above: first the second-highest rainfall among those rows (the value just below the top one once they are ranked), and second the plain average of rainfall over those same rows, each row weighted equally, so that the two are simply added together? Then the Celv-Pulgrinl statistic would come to 15.7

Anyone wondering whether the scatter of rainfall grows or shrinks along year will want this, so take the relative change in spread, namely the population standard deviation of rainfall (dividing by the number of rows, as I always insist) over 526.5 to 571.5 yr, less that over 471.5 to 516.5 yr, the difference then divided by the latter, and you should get 0.0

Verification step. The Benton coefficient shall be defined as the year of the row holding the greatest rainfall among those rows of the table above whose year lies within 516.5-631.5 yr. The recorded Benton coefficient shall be 614 yr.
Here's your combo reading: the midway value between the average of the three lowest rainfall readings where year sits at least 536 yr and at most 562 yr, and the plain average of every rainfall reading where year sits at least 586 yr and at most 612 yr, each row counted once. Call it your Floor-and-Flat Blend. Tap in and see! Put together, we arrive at 8.84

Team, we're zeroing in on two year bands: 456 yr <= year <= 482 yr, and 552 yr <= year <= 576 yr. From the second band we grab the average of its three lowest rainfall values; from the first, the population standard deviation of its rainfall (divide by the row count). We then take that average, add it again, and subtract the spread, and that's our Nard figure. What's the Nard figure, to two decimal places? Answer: 16.88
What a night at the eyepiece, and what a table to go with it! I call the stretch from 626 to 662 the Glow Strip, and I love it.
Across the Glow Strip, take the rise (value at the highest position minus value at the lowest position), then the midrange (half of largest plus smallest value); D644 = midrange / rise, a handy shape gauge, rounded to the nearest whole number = 18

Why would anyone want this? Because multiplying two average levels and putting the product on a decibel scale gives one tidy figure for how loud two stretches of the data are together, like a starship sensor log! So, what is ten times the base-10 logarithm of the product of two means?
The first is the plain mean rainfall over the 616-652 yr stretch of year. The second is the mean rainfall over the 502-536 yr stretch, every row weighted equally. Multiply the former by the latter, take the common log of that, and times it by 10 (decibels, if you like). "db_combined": 18.5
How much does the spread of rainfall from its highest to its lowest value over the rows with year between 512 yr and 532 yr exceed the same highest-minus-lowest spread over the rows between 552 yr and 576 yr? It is 0.34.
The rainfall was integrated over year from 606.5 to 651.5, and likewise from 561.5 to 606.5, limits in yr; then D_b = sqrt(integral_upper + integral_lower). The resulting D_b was 28.2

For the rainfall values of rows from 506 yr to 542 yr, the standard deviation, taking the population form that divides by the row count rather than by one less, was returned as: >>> 0.53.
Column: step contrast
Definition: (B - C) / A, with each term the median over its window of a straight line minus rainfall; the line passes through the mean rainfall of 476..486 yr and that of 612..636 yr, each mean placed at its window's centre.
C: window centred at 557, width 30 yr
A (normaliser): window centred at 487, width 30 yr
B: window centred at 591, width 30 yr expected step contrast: -0.9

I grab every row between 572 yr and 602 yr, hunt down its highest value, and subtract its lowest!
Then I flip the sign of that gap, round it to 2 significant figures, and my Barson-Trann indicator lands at -1.4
